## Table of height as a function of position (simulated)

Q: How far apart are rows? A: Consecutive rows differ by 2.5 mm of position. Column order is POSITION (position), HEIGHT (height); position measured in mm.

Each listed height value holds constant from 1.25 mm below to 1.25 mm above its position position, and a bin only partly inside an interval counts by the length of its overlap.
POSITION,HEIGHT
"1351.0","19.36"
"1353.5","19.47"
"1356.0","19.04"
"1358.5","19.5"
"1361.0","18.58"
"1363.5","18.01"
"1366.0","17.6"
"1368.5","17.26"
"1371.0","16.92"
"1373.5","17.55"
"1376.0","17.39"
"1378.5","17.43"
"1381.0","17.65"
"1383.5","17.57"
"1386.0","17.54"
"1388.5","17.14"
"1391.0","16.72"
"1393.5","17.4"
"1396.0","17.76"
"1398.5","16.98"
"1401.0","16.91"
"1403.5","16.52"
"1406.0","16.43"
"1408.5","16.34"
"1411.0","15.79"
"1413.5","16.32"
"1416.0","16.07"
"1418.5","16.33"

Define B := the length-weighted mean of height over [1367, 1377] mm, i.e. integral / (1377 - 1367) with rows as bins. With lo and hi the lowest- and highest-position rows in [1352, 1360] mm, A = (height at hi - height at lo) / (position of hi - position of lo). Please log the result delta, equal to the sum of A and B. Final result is 17.3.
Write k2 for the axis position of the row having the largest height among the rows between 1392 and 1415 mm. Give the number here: 1396.0 mm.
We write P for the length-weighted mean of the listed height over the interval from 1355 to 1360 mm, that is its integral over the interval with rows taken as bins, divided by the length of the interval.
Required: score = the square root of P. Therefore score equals 4.39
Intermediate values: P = 19.2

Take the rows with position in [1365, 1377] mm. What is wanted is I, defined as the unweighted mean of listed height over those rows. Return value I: 17.3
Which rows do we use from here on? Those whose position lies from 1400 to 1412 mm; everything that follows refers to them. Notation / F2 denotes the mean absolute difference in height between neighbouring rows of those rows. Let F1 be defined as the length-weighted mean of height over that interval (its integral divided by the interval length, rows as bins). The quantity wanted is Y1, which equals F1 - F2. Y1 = 16.1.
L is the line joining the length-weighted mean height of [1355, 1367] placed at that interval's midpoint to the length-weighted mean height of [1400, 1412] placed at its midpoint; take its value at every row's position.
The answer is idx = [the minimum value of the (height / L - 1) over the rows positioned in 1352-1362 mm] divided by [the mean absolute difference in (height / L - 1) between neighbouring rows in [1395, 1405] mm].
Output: 0.1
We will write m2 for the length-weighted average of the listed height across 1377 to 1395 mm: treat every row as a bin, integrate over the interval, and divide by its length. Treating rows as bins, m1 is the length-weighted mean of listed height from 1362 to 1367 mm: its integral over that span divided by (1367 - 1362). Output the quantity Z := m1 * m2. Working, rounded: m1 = 17.9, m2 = 17.4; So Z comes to 310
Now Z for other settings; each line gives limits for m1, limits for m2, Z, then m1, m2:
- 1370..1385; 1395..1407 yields 295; 17.4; 16.9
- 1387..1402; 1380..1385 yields 302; 17.2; 17.6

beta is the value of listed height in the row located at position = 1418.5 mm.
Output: 16.33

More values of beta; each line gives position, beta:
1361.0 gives 18.58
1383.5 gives 17.57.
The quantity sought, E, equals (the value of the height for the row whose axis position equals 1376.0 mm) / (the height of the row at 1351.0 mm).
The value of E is 0.90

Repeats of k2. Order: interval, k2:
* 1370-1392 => 1381.0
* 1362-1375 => 1363.5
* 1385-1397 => 1396.0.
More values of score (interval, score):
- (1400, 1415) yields 4.05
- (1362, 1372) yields 4.18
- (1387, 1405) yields 4.13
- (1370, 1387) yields 4.18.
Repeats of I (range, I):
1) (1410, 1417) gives 16.1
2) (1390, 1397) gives 17.3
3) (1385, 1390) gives 17.3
